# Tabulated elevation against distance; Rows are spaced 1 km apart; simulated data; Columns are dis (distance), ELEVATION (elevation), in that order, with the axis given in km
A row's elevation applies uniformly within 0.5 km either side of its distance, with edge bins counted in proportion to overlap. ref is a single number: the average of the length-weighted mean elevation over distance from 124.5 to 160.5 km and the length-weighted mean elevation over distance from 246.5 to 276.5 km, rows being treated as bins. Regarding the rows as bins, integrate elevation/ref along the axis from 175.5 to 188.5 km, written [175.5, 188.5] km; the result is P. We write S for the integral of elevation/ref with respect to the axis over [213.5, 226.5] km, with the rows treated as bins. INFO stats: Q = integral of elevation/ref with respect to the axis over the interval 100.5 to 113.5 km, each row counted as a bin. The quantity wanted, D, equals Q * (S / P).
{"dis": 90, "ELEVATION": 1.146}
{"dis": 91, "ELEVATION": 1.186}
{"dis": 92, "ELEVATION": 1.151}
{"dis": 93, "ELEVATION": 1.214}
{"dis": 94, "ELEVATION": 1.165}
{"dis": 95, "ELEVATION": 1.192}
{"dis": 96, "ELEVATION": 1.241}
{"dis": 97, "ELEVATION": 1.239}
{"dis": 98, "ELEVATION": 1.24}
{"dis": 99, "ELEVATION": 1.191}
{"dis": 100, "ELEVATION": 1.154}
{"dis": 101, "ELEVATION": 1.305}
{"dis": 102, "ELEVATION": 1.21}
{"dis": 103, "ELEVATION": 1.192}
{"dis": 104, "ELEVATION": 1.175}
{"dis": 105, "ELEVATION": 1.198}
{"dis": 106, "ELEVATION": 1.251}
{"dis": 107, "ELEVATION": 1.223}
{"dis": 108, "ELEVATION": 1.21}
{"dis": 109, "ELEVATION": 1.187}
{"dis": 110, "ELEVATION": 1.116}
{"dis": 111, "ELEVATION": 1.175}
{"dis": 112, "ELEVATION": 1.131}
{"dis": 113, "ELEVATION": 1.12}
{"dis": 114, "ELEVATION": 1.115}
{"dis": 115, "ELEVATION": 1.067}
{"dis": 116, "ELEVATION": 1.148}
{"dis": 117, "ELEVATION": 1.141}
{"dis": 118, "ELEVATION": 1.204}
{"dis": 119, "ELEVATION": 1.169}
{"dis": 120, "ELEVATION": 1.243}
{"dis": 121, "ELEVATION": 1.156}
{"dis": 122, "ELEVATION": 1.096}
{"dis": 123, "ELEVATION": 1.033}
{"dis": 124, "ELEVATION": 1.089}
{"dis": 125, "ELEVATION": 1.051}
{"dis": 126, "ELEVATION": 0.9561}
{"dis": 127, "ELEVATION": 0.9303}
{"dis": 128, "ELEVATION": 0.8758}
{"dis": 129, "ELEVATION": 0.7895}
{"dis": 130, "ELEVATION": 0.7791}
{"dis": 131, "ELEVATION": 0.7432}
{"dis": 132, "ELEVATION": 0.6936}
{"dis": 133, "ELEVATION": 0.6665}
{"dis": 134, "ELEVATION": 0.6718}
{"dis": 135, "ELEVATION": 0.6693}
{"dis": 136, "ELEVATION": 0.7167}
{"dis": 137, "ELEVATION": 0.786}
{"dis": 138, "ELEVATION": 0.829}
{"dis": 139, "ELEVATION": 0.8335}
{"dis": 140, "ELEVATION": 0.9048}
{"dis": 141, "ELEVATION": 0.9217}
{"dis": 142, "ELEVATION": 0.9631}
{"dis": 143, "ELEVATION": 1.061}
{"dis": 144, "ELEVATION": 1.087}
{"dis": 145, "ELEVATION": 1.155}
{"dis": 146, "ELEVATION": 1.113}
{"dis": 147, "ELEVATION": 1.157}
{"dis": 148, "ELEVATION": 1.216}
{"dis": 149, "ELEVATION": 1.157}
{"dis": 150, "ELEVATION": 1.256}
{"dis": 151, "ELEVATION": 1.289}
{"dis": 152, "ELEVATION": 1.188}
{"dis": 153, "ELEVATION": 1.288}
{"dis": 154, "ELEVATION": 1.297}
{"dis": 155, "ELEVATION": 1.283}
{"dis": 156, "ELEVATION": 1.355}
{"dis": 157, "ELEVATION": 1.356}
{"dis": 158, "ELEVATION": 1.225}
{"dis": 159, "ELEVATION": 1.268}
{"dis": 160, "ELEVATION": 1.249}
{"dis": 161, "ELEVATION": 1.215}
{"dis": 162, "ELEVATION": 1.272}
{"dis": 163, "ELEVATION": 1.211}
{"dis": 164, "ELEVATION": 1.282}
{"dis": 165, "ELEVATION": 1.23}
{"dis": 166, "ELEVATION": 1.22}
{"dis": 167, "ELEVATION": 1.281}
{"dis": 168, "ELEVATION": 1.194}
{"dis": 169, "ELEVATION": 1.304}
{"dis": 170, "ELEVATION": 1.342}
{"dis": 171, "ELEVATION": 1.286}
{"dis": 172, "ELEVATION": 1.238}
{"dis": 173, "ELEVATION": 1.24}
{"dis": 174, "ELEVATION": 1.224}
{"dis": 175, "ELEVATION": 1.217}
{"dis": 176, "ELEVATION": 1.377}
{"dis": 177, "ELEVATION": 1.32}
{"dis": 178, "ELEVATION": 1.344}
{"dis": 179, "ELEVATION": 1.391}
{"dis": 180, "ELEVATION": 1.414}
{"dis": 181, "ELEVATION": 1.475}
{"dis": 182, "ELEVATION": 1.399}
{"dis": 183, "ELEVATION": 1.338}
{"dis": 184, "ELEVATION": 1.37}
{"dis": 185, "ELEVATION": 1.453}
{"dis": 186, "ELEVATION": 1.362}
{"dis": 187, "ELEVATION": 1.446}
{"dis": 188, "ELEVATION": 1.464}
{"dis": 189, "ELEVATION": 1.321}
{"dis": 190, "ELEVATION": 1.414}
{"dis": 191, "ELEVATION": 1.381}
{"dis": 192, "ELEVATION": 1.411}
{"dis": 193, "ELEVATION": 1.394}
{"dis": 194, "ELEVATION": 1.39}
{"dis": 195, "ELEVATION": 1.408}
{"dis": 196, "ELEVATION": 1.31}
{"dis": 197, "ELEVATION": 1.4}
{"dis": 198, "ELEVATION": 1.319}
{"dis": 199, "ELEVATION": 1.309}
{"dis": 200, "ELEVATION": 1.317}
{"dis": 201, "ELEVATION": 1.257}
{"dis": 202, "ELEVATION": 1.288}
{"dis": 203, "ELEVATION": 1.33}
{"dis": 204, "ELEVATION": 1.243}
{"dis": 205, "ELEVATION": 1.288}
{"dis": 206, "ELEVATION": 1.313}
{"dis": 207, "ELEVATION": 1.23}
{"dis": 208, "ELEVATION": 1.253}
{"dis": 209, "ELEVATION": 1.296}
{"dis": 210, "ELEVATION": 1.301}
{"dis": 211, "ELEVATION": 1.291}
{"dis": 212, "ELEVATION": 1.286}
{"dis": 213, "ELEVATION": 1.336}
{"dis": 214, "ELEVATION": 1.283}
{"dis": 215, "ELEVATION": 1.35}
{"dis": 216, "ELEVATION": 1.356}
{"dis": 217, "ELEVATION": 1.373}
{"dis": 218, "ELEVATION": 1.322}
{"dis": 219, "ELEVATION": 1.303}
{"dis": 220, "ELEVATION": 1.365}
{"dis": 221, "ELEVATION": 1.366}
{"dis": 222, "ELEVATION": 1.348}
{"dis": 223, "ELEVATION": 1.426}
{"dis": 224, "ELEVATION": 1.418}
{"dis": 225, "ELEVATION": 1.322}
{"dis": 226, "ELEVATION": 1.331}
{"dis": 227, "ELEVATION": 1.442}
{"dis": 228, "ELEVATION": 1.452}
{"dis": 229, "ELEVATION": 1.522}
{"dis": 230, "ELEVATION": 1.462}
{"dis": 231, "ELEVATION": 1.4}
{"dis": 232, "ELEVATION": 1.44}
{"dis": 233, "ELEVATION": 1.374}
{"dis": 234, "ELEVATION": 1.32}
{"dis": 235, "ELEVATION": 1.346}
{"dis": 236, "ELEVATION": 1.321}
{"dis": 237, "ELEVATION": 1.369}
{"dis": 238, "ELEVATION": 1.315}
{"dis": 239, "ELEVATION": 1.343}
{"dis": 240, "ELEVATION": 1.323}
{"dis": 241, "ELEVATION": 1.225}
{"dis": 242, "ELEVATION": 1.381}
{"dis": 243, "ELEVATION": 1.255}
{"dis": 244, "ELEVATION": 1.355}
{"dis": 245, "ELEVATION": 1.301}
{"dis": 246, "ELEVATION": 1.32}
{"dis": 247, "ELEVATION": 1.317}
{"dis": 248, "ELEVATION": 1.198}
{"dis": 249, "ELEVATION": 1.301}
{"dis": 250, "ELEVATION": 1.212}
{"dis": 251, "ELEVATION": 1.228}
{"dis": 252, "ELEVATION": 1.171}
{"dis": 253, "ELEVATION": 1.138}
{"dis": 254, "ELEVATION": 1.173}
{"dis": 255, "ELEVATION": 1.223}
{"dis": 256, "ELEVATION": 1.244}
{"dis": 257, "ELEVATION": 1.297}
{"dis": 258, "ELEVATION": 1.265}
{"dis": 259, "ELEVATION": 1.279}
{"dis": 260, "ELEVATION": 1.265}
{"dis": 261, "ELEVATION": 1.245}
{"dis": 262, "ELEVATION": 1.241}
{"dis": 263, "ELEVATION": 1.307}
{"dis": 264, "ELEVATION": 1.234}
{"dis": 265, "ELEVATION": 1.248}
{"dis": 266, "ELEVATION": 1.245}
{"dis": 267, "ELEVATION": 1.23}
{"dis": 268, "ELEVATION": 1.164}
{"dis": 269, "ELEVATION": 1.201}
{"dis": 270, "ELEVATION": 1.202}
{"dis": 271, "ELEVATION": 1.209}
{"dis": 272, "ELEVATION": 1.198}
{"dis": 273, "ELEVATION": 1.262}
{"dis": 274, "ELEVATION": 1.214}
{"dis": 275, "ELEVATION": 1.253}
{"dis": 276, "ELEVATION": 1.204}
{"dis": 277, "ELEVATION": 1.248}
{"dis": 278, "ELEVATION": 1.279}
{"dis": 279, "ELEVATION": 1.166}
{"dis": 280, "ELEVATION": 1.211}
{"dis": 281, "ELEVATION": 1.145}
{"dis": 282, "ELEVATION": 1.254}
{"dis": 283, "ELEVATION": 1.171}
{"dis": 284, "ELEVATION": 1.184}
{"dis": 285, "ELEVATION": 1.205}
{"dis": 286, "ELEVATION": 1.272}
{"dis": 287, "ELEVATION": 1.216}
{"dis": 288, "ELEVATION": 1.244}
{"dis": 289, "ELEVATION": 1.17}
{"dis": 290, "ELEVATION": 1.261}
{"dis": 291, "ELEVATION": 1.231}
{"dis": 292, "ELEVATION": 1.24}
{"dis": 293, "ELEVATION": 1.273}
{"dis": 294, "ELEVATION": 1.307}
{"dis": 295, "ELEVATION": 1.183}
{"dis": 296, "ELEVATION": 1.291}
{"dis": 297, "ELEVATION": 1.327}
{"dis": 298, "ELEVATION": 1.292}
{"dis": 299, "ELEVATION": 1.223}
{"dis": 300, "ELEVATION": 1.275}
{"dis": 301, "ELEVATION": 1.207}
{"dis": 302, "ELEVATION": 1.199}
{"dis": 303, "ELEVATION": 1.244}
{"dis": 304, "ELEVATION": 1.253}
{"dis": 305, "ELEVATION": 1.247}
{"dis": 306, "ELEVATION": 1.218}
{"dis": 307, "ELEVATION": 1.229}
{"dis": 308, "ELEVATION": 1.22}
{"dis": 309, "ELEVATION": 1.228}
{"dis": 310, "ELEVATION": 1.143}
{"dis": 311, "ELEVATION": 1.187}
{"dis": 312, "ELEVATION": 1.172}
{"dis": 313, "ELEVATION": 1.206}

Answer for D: 13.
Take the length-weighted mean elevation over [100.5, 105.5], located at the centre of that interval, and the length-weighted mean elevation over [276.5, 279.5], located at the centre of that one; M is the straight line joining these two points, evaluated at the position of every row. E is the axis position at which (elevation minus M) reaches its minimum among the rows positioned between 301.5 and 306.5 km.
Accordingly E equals 302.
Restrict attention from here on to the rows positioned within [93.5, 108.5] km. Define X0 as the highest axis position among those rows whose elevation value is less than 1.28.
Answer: 108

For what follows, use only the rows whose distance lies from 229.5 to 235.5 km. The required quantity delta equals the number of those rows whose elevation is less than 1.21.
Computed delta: 0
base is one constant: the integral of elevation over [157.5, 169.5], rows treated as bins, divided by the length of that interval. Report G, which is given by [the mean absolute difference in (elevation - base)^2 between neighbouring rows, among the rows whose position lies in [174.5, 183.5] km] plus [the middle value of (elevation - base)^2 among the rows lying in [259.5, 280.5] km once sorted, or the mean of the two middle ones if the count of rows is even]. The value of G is 0.016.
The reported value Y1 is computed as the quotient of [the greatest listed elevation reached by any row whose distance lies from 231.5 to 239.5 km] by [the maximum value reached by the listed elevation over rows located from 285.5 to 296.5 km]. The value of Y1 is 1.10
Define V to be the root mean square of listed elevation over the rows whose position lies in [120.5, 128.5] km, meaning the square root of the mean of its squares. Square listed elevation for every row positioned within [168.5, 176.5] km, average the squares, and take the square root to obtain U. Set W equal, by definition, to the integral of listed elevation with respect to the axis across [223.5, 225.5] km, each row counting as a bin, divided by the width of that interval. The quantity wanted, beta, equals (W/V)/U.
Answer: 1.04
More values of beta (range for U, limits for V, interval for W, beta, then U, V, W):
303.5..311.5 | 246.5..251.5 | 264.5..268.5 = 0.80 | 1.216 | 1.25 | 1.22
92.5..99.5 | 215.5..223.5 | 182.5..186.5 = 0.84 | 1.212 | 1.36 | 1.38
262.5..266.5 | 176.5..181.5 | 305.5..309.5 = 0.70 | 1.259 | 1.39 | 1.22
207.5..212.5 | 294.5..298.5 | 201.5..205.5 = 0.79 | 1.286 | 1.27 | 1.29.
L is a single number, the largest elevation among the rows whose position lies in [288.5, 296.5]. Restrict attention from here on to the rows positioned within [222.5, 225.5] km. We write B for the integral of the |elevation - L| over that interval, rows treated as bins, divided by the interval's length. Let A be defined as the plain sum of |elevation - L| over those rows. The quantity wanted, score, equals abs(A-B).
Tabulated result 0.163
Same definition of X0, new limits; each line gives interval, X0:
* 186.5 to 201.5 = 201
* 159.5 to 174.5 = 174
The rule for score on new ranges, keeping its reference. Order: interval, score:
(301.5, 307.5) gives 0.377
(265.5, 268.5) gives 0.188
